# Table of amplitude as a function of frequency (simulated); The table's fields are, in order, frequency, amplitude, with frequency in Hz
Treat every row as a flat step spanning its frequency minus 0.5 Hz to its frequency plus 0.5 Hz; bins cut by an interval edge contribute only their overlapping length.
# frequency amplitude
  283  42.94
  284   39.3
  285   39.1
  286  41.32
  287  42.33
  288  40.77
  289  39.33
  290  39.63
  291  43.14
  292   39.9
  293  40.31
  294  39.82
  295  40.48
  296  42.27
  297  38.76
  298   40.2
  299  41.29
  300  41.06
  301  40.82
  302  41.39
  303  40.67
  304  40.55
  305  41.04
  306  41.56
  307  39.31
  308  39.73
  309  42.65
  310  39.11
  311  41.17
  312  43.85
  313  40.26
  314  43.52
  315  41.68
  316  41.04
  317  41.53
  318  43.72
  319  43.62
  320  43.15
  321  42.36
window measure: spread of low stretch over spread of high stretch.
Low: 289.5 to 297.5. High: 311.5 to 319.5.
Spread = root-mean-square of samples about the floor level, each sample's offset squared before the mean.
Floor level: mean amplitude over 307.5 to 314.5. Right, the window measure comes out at 1.01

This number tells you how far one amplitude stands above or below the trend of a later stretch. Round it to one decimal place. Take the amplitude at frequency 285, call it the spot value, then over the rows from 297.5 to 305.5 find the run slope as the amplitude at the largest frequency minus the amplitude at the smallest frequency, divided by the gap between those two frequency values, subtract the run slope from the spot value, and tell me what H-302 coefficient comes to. 39.0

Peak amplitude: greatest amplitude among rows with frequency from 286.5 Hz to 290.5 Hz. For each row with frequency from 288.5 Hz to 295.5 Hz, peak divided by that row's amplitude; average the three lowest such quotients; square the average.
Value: 1.05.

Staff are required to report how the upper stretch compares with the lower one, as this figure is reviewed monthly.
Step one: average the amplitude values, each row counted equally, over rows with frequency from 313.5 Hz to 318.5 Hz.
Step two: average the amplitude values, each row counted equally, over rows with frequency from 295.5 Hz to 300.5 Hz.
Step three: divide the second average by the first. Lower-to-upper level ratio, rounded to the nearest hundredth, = 0.96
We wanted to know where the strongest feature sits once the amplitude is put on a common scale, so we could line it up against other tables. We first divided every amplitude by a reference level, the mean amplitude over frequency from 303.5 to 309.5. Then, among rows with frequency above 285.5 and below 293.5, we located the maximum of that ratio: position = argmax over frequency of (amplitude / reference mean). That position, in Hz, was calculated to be 291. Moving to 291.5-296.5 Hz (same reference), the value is 296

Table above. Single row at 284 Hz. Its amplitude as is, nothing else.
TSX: 39.3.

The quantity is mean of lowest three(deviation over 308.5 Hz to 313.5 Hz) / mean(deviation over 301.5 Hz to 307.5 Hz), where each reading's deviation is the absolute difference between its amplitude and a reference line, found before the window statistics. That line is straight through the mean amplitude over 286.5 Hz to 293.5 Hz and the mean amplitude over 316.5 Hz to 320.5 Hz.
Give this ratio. 0.86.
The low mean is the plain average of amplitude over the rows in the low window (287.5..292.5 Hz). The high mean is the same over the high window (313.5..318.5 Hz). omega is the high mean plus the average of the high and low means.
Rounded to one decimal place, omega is 83.7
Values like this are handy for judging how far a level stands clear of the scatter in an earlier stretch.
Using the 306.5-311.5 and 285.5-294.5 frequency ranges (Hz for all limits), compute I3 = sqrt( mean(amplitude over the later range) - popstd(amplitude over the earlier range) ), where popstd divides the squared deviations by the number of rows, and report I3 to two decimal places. 6.26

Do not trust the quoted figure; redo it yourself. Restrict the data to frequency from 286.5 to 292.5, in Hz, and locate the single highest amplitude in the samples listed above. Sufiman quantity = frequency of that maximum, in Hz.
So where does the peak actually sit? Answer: 291 Hz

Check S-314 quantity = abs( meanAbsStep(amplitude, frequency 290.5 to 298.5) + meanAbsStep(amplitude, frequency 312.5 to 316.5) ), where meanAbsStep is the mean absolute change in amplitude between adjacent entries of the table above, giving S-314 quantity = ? 3.56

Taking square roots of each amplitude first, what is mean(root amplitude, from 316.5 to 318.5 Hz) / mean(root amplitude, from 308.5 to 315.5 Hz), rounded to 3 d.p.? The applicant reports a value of 1.011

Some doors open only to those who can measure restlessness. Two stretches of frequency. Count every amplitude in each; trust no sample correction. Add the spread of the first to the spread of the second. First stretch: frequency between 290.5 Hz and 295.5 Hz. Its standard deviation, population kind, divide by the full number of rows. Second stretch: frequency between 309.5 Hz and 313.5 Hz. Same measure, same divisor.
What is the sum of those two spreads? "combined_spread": 3.0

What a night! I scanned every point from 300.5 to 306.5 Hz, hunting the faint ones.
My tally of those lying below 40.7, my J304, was 2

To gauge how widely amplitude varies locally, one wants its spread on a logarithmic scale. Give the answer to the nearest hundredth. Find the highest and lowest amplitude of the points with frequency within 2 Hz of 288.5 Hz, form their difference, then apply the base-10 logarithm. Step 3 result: 0.48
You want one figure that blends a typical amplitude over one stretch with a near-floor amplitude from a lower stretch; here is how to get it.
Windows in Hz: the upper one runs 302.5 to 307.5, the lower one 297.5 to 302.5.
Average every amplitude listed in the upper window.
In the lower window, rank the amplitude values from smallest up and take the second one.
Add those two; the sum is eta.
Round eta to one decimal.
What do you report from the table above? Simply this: 81.4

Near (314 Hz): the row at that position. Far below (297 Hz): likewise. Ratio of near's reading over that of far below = 1.12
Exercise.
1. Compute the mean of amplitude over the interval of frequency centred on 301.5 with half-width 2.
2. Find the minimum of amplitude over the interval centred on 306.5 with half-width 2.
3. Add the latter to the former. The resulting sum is 80.3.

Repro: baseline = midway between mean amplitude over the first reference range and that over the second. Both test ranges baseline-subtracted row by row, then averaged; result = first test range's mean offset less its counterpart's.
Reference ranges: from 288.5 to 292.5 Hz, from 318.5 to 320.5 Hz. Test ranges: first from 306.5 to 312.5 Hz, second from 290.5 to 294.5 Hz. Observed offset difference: 0.18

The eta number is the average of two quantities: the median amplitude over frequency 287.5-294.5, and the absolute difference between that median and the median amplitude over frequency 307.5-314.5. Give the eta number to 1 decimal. 20.6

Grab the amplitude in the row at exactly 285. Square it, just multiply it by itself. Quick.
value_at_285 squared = 1529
